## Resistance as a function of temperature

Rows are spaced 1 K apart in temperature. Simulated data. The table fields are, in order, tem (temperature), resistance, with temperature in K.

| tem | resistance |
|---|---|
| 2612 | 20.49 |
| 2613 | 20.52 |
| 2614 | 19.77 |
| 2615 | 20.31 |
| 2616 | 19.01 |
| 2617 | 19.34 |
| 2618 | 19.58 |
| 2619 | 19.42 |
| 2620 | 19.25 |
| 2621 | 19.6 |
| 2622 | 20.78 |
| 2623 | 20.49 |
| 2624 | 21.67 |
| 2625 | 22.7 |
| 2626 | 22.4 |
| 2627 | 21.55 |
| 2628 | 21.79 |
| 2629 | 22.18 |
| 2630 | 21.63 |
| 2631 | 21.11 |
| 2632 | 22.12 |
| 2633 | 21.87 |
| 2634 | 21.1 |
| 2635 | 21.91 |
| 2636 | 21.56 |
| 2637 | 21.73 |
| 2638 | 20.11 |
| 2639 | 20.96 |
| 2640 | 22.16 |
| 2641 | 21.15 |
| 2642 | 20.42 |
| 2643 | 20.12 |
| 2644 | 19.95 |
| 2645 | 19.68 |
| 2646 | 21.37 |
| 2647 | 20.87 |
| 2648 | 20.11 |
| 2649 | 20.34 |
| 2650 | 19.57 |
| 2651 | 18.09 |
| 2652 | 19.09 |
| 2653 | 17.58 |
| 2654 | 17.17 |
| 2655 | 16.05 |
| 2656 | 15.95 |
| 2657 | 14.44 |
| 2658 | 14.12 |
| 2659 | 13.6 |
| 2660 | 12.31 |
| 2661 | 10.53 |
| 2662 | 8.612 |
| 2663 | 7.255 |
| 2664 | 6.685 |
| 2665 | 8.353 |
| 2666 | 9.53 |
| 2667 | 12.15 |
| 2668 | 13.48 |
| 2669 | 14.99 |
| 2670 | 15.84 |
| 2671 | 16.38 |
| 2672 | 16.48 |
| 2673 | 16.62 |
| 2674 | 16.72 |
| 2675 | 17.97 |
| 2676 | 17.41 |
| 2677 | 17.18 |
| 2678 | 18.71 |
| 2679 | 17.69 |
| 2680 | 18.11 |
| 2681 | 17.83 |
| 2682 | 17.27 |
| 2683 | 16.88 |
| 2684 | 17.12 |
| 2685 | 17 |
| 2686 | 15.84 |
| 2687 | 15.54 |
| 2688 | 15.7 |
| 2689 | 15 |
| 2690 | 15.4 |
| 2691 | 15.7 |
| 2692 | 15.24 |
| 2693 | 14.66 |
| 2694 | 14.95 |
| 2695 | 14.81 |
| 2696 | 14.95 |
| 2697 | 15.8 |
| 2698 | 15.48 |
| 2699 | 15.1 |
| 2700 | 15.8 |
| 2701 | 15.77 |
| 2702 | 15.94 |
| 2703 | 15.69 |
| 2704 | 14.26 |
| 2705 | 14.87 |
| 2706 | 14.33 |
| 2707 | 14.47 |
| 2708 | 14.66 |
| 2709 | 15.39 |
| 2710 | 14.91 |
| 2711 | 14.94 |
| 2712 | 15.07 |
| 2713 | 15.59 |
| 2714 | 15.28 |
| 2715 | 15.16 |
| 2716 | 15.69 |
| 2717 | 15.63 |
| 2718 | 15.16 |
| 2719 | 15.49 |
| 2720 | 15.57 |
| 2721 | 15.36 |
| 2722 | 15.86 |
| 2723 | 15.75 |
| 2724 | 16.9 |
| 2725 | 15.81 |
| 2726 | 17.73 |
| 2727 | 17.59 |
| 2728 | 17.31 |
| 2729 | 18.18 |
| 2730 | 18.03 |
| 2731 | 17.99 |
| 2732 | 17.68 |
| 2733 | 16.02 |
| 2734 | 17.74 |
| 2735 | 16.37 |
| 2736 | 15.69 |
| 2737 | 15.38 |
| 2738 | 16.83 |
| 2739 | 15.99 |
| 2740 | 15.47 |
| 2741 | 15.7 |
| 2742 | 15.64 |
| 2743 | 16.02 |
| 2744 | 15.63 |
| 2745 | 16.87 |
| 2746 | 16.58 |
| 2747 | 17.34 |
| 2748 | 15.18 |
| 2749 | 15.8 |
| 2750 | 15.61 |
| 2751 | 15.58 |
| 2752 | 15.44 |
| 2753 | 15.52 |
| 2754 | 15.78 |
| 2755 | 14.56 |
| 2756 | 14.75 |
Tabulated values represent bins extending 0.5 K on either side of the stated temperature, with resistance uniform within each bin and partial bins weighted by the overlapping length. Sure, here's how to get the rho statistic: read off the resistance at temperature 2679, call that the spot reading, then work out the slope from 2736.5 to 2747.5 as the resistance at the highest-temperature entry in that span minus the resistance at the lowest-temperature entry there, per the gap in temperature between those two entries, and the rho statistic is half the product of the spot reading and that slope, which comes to 1.7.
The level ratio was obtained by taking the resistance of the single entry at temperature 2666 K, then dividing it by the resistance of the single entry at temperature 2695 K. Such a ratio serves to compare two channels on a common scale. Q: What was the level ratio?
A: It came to 0.64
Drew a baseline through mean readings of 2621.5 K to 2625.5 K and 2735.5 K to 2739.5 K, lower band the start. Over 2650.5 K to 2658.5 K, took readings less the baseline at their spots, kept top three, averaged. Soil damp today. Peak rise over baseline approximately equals -1.8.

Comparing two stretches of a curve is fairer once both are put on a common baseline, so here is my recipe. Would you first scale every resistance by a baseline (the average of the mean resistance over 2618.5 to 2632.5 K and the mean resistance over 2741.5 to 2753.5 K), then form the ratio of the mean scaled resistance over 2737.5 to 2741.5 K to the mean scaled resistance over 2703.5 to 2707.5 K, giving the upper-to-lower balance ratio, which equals 1.10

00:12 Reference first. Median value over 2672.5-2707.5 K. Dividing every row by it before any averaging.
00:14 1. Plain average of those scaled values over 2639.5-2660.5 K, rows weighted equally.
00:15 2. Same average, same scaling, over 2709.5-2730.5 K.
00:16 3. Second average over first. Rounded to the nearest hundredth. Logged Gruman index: 0.88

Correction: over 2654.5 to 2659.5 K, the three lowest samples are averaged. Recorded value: 14.1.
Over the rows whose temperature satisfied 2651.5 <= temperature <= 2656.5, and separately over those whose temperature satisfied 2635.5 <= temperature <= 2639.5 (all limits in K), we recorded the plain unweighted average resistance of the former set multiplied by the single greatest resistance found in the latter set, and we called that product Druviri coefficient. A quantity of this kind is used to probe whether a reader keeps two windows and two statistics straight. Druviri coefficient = 373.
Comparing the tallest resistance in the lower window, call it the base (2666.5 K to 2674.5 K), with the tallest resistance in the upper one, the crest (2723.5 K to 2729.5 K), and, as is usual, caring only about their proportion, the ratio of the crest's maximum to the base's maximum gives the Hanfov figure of 1.09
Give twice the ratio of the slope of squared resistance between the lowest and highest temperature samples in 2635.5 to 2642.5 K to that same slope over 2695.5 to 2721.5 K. -32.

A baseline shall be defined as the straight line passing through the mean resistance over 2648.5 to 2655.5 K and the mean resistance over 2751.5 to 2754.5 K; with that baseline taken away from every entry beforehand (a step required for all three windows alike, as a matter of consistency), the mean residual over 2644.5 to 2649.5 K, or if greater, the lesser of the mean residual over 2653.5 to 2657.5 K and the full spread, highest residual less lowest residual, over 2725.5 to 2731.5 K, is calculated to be 2.07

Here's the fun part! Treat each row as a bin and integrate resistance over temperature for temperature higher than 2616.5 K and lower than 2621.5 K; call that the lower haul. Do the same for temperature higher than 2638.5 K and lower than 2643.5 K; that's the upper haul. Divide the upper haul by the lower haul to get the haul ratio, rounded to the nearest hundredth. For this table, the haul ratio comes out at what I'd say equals 1.08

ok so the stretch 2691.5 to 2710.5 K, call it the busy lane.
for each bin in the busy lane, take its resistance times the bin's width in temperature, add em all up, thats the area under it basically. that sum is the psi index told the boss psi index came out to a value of 287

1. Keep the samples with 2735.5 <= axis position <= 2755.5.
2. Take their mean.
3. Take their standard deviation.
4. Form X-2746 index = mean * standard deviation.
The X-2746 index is 10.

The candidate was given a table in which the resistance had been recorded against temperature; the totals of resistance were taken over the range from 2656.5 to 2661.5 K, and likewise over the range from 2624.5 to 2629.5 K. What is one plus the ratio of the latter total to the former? 2.7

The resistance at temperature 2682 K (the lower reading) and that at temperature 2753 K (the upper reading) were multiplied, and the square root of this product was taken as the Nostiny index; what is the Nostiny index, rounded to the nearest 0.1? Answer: 16.4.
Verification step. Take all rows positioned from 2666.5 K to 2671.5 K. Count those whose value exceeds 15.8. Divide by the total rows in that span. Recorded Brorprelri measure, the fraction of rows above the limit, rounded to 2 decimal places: 0.40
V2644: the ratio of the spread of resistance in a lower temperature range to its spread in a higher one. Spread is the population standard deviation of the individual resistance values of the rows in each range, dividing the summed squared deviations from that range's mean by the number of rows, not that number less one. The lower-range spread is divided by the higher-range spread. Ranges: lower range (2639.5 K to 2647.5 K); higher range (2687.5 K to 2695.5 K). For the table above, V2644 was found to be 2.1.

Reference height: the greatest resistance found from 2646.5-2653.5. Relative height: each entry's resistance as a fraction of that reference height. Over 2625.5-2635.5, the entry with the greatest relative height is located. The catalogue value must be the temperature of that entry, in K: 2626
